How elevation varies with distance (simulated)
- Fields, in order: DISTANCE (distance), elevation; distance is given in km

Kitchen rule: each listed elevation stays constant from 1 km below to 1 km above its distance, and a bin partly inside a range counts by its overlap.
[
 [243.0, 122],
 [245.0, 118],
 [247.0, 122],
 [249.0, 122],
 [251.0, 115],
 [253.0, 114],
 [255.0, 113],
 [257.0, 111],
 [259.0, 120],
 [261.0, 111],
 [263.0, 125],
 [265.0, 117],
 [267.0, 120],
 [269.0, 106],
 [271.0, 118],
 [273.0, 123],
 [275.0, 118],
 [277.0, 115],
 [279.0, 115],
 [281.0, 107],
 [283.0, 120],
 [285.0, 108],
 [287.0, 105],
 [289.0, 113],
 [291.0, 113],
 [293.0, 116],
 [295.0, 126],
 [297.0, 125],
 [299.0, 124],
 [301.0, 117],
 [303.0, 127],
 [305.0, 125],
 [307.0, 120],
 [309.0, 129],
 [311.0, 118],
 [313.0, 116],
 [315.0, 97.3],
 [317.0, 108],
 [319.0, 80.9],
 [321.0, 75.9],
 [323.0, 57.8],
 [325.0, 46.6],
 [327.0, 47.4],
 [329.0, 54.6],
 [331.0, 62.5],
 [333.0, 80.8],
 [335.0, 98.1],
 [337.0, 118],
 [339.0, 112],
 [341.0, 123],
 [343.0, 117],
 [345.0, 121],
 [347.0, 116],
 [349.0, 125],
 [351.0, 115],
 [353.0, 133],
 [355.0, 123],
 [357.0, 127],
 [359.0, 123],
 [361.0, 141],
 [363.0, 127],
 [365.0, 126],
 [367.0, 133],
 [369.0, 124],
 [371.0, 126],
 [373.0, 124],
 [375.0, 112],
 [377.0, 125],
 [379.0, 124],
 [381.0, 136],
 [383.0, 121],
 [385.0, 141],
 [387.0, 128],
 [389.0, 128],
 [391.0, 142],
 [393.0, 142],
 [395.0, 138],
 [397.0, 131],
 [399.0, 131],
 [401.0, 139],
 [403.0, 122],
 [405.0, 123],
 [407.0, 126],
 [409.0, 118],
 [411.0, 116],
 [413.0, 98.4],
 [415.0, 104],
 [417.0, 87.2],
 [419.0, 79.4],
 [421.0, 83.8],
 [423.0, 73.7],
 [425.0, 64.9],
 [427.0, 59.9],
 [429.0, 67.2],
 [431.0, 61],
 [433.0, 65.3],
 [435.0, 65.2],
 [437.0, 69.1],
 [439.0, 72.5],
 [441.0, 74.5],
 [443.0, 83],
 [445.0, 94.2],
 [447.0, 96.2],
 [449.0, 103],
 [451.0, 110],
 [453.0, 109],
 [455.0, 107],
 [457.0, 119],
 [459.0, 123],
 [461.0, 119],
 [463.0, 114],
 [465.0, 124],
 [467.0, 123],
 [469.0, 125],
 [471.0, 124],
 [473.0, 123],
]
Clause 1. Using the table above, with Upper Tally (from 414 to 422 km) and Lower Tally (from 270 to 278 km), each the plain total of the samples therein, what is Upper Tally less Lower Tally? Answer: -120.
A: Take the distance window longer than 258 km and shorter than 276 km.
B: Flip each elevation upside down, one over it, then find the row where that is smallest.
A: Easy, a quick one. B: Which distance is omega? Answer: 263.0 km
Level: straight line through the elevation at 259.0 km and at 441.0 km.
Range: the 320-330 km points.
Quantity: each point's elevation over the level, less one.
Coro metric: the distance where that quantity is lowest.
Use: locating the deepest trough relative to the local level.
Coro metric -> 325.0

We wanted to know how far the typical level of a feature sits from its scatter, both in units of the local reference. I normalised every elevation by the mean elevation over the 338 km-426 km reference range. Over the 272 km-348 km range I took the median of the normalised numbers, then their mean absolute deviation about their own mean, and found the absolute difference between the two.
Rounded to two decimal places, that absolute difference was 0.81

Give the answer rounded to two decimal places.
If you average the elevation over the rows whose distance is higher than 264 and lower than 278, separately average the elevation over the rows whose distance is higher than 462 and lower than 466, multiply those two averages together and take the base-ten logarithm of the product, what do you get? 4.14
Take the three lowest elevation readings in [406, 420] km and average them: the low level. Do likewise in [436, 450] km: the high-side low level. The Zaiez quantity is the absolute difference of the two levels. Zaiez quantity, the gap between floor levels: 16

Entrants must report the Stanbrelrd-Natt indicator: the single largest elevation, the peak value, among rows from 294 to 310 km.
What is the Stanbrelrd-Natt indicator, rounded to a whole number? 129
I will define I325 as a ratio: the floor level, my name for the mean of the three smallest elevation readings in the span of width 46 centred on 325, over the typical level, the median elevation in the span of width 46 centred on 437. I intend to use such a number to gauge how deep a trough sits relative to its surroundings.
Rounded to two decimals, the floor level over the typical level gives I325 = 0.60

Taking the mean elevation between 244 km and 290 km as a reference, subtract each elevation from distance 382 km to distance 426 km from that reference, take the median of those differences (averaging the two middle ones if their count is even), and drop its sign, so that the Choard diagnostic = 7.0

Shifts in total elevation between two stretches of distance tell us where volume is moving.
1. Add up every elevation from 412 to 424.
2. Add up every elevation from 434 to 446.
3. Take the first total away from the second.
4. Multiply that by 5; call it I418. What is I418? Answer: -340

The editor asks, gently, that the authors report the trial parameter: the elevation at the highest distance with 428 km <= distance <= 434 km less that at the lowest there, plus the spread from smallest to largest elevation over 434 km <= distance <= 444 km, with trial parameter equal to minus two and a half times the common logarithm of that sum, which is -3.0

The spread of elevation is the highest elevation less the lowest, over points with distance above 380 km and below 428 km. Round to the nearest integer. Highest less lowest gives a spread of 82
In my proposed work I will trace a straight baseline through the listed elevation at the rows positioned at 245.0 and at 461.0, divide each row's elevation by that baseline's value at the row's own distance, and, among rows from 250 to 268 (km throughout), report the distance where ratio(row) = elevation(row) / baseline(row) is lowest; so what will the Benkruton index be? 261.0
